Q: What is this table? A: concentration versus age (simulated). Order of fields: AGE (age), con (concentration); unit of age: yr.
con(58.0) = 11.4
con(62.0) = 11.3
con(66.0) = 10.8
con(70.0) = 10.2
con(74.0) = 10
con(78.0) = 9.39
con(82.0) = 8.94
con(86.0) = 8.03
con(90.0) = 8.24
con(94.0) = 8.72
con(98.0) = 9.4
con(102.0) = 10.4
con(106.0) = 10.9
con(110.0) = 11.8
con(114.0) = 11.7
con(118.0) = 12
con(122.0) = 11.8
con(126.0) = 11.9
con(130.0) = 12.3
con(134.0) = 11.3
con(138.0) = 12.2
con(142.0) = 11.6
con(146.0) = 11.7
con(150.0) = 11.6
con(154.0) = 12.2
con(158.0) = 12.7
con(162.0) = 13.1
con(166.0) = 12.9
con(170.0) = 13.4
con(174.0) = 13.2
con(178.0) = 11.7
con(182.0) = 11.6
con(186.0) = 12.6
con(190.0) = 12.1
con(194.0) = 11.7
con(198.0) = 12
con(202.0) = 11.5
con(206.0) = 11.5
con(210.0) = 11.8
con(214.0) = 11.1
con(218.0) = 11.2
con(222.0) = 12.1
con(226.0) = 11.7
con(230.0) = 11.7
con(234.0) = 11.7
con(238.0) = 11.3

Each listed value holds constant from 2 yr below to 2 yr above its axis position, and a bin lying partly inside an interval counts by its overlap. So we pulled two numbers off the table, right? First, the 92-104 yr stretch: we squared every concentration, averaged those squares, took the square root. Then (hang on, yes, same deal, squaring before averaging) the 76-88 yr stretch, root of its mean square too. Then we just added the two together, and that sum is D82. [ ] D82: 18.3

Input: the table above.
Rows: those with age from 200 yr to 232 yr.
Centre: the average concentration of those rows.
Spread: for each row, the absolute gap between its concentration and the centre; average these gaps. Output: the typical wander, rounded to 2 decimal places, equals 0.25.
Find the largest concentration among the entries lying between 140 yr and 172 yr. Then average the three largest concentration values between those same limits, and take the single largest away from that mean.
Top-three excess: -0.27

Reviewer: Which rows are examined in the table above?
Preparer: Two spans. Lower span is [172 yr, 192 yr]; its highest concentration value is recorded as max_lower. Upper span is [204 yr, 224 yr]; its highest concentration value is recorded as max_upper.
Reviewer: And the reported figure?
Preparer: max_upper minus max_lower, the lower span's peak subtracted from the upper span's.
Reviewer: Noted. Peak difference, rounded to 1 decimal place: -1.1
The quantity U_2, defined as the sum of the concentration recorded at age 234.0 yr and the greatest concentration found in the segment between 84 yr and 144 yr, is 24.0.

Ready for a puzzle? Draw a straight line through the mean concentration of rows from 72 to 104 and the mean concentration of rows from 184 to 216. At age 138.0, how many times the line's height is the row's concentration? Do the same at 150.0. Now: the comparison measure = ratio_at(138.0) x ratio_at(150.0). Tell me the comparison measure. 1.29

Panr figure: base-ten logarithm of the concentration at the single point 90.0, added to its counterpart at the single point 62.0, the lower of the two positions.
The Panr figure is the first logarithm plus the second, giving 1.969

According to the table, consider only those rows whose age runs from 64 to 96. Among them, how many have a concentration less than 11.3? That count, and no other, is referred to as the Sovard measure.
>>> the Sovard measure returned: 8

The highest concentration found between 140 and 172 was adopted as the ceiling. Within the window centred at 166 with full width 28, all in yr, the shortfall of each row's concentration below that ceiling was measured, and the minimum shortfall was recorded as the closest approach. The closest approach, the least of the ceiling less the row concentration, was 0.00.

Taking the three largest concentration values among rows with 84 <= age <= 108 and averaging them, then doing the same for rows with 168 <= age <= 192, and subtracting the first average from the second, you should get 2.8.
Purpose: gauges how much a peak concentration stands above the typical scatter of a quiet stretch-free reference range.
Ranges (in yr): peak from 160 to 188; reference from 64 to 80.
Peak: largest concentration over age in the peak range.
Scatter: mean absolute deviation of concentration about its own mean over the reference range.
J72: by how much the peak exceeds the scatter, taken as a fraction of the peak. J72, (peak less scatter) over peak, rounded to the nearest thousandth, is 0.970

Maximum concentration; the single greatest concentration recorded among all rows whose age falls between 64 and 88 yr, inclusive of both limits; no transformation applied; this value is 10.8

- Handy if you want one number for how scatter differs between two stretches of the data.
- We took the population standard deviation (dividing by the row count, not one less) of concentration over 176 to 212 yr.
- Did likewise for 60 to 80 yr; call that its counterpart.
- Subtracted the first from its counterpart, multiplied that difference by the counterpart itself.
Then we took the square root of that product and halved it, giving 0.232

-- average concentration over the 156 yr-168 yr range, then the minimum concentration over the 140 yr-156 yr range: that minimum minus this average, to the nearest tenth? -1.3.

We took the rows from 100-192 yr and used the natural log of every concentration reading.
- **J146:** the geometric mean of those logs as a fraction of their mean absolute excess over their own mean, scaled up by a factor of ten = 540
